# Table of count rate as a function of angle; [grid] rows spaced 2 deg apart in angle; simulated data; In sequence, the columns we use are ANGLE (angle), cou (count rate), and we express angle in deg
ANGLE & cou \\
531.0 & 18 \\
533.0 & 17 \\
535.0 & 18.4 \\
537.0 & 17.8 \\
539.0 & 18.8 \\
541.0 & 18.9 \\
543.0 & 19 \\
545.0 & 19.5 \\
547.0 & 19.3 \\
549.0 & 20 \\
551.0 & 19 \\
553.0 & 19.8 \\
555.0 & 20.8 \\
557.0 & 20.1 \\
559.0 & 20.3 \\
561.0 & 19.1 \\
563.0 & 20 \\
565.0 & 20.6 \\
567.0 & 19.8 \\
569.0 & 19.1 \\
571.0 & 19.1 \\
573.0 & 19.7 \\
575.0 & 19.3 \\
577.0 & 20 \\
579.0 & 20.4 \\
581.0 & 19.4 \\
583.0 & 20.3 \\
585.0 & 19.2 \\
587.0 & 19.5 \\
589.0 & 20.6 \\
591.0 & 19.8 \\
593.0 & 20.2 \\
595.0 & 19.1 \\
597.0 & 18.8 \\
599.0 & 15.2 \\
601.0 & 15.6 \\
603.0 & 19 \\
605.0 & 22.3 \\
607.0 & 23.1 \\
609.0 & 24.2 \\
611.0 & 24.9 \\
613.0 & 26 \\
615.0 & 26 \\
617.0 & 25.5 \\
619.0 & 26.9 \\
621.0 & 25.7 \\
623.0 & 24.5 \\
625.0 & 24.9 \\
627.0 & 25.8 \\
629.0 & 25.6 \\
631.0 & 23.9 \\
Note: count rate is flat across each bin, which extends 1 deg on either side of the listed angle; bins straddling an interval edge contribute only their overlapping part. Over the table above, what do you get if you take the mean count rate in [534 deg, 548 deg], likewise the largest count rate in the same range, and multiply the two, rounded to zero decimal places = 367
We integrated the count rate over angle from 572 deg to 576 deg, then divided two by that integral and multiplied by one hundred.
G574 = 2.6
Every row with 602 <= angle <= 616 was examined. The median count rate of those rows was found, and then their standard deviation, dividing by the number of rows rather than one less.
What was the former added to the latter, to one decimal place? 26.5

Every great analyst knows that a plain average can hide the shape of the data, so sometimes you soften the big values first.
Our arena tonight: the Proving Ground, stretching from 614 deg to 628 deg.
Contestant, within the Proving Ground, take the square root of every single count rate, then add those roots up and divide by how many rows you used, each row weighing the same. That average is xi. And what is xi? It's 5.06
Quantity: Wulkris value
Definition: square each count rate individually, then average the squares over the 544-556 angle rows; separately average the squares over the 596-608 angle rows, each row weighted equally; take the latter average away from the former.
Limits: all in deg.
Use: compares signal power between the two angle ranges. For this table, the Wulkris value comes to 20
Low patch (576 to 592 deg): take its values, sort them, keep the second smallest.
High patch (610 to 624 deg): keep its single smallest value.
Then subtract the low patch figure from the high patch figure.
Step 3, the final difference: 5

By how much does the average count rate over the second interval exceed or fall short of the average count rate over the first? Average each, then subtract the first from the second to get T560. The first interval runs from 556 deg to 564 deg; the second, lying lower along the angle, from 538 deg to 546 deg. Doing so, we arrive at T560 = -0.8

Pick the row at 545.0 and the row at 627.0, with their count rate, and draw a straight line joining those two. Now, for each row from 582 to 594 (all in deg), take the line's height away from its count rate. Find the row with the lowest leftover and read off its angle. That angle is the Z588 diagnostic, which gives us 585.0 deg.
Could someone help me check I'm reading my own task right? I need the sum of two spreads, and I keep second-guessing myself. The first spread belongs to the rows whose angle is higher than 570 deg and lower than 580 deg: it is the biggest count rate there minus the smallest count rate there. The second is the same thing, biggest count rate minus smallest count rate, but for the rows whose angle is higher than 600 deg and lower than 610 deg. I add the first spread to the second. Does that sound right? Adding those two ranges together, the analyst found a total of 9.9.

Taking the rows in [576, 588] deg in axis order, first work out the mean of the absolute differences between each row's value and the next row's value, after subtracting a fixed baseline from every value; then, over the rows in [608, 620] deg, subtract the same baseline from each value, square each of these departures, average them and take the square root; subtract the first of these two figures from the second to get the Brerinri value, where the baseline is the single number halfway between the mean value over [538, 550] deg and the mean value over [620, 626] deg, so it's 2.8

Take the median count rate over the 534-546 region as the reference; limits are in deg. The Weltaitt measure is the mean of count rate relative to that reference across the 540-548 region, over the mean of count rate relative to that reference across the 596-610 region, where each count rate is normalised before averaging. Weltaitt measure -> 0.97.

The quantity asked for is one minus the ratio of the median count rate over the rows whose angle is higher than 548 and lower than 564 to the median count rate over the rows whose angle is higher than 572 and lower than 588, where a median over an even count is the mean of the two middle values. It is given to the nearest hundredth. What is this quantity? -0.02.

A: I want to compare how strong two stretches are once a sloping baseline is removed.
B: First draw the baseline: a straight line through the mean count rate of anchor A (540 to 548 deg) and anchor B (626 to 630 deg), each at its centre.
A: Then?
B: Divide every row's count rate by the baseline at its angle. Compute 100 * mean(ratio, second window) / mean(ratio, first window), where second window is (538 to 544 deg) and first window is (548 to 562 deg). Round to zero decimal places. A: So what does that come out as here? 101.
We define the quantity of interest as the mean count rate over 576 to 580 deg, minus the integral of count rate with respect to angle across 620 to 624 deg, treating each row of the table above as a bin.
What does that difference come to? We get -80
